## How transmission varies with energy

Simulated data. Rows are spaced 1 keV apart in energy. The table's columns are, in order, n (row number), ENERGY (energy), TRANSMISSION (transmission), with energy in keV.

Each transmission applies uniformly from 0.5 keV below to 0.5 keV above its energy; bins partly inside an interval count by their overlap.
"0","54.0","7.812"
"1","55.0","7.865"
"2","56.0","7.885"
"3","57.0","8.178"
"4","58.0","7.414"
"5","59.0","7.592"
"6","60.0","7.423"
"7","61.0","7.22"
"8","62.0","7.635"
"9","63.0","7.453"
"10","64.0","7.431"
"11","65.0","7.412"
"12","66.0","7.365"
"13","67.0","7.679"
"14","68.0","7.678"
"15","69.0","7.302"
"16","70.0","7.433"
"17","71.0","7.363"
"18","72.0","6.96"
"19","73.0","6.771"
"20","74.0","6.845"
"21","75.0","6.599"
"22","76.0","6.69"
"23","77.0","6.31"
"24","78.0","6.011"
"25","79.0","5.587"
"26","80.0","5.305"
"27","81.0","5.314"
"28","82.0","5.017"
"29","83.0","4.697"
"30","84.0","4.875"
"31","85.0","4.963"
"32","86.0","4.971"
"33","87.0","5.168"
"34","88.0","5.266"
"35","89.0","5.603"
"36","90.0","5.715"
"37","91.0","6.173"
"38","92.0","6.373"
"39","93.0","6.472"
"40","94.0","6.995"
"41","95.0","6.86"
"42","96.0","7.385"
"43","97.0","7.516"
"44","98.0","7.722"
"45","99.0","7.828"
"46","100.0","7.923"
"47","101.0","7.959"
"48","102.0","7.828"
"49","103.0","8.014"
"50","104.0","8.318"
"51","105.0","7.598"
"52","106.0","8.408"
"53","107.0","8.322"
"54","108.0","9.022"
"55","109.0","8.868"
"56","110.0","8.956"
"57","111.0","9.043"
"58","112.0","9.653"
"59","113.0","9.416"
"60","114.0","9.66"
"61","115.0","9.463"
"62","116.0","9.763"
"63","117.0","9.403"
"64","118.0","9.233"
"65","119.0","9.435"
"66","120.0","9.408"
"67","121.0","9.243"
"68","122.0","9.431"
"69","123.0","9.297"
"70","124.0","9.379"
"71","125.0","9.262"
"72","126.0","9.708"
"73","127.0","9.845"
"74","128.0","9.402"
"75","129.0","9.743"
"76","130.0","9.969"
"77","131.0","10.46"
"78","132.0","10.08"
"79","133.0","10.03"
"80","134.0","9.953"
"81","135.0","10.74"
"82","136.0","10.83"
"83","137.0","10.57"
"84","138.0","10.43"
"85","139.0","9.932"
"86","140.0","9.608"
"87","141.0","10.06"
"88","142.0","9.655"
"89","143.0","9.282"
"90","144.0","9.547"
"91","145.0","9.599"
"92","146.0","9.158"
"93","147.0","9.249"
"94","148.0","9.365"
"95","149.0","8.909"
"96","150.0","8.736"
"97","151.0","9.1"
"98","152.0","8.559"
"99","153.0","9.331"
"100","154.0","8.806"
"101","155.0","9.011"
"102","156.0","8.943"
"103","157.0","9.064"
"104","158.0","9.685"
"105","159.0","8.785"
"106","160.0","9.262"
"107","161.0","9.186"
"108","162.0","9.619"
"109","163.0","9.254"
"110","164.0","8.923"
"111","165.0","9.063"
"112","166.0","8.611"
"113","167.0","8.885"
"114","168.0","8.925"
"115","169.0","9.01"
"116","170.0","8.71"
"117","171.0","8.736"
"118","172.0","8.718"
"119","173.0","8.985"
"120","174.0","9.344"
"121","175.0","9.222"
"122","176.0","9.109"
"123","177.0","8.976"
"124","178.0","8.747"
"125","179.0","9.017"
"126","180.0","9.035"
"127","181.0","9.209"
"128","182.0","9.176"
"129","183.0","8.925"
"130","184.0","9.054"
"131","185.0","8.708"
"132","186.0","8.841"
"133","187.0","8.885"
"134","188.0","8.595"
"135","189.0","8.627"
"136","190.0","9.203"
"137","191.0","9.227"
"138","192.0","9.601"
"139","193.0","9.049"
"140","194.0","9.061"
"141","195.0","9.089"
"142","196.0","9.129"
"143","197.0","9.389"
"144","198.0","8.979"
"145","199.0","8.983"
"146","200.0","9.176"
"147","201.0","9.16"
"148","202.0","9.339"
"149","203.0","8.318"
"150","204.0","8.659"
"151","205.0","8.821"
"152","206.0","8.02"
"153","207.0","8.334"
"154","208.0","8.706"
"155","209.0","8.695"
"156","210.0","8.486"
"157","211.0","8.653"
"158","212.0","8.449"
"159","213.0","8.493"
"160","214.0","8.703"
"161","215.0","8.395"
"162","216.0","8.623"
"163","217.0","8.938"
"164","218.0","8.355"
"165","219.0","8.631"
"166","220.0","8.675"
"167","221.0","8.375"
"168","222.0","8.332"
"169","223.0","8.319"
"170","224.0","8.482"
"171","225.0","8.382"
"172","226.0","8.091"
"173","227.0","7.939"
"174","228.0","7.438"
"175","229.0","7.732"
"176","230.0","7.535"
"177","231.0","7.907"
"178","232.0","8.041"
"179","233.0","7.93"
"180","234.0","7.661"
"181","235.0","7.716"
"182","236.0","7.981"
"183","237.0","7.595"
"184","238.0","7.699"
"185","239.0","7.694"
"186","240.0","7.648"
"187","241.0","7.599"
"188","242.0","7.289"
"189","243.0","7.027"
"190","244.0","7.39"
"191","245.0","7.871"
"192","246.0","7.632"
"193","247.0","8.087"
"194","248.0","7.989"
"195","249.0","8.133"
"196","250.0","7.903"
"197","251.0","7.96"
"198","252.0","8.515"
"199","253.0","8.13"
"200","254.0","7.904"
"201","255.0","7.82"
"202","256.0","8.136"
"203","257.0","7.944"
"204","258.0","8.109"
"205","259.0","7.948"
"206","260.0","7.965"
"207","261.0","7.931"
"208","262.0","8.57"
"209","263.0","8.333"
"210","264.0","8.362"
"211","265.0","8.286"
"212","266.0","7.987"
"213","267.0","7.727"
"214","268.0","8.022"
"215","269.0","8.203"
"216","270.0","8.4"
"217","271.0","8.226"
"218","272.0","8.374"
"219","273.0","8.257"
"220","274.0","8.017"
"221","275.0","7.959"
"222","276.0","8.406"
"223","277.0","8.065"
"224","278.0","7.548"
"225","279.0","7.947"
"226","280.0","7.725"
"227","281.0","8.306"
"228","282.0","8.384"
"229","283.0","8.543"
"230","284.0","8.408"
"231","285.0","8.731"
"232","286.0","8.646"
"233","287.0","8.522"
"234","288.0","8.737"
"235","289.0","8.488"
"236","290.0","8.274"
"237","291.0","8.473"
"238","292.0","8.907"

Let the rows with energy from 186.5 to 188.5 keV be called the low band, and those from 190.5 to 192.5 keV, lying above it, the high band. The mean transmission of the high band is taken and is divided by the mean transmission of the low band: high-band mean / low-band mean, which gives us 1.08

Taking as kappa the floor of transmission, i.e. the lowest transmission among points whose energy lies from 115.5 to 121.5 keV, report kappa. 9.233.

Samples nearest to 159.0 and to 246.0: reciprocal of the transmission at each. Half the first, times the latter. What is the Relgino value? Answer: 0.0075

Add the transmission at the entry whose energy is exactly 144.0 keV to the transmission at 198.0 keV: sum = 18.5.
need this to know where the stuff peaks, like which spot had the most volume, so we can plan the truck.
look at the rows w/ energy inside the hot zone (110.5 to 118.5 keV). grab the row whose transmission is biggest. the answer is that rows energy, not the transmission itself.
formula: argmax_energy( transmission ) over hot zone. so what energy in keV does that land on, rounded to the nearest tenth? 116.0 keV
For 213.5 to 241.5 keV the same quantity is 217.0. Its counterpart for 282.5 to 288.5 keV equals 288.0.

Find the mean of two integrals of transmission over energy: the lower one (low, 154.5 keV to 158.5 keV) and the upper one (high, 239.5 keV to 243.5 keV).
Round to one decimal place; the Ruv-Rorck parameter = 33.1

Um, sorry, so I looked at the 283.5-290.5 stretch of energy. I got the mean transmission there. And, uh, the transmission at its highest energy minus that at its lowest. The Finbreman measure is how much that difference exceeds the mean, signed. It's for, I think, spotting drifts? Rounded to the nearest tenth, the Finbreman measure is -8.7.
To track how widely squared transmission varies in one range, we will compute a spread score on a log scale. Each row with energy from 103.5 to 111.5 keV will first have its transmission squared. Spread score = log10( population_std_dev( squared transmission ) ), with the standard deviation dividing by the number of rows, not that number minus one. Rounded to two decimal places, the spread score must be 0.90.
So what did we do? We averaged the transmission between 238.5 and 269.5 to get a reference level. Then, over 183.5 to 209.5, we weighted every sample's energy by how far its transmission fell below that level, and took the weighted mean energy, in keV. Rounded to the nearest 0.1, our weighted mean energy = 195.6 keV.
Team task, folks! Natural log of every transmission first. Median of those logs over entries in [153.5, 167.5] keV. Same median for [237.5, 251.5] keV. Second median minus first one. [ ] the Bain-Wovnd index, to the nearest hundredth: -0.16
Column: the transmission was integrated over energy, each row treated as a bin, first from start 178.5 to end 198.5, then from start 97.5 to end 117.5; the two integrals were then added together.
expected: 354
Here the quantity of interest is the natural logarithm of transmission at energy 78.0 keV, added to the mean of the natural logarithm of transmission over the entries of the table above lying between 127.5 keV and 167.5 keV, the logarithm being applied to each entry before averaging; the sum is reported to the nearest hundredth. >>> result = 4.04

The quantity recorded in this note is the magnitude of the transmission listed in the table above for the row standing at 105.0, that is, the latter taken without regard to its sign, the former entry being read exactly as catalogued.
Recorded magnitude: 7.6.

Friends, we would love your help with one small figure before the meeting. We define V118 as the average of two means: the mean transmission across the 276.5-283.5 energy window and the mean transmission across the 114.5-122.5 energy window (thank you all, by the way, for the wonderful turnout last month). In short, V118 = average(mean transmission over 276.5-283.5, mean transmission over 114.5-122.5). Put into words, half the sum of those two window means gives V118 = 8.7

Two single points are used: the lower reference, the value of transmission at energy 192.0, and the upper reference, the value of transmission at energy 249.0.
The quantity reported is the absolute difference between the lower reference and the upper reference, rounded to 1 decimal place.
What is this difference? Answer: 1.5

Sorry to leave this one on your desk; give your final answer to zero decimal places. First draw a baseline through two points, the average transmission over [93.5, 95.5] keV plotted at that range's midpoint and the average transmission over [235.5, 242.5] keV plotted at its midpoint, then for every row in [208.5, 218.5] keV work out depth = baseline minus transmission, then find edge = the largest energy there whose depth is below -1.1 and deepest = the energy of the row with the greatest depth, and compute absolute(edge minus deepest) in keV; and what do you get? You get 1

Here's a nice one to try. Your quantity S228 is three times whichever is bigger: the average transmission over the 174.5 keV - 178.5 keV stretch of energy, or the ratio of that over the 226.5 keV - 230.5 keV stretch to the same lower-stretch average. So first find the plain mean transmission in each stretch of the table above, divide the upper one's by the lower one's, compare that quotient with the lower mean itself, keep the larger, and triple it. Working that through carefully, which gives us 27.0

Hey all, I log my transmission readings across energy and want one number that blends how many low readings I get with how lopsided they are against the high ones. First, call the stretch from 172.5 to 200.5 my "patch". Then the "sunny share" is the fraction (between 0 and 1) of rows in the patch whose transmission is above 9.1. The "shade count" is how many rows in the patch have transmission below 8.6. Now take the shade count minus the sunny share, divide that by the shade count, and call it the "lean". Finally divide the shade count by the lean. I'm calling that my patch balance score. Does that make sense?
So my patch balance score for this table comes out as 2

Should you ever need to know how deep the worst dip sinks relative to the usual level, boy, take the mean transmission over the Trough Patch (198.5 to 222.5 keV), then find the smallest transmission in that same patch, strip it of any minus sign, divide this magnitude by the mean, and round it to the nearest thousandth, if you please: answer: 0.928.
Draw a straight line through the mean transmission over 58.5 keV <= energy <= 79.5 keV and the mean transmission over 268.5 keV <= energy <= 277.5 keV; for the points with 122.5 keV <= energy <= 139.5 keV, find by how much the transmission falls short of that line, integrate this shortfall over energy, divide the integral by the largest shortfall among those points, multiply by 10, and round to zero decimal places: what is 232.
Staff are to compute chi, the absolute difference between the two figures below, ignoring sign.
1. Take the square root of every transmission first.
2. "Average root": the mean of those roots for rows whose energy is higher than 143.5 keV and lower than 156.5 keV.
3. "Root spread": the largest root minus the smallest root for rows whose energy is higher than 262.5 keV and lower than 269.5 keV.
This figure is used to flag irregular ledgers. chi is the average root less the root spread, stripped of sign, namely 2.90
